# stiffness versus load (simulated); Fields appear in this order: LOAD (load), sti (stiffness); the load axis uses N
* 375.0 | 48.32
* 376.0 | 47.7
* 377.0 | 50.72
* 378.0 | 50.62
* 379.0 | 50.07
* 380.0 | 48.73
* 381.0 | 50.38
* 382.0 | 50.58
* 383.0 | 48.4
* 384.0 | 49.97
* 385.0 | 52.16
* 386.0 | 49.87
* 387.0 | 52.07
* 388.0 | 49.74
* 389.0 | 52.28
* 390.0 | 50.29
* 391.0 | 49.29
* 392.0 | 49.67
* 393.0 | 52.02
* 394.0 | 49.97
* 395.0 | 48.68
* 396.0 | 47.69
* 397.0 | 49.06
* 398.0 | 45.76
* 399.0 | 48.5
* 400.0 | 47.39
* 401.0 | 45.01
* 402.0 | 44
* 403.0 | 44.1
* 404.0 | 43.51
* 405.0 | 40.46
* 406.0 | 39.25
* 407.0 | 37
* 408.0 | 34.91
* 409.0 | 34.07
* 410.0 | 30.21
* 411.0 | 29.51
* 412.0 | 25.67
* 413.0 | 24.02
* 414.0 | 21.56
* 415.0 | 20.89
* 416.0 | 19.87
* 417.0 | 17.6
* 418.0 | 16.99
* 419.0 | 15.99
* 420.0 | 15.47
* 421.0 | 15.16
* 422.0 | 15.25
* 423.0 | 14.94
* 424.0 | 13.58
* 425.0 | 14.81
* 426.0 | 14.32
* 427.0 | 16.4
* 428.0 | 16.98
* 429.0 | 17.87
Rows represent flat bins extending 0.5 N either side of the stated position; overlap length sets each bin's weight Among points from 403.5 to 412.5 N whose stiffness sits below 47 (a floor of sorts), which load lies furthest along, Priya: 412.0 N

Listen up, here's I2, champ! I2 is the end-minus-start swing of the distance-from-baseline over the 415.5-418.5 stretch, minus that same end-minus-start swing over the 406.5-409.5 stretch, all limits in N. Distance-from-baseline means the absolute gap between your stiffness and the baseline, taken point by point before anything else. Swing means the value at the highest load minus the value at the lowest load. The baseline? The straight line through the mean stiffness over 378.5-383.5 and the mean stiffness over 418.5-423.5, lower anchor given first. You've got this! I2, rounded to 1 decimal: 1.9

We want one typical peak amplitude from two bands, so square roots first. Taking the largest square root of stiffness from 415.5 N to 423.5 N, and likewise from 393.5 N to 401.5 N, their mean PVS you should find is 5.76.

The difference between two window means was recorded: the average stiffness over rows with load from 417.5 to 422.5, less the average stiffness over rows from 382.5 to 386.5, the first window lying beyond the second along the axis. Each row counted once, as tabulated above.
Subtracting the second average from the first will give -34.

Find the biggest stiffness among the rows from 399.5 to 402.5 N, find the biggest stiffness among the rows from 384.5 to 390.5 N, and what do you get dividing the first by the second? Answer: 0.91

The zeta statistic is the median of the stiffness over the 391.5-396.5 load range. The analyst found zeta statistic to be 50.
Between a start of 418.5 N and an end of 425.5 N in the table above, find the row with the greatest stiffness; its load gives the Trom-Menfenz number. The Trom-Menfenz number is 419.0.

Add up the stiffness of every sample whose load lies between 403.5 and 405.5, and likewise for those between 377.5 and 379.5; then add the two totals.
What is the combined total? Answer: 185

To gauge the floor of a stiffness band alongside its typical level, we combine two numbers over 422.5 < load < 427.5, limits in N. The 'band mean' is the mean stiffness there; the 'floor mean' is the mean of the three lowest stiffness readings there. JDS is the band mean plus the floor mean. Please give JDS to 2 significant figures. 29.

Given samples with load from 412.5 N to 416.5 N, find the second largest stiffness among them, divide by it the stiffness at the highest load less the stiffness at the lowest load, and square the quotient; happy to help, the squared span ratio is 0.037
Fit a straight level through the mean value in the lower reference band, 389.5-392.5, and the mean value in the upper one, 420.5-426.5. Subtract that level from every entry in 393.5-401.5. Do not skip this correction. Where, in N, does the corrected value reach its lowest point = 395.0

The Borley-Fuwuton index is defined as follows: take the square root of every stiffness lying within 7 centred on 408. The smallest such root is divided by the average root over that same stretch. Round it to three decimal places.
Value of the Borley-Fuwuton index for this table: 0.919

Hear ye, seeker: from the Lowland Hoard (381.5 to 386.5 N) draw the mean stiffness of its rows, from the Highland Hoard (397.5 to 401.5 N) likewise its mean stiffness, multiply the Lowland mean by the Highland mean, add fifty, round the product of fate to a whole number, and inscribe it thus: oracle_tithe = 2392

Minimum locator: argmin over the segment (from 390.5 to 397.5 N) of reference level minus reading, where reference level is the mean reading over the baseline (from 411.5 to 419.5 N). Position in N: 393.0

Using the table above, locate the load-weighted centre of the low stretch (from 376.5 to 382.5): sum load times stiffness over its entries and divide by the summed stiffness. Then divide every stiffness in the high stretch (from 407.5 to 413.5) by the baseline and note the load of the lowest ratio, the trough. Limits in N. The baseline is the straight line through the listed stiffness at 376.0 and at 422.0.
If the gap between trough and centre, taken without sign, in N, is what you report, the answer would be 33.5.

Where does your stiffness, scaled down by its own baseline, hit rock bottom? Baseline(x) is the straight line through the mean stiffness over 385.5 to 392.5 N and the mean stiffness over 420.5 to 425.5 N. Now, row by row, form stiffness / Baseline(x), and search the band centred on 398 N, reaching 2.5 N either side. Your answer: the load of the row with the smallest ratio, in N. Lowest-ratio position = 396.0 N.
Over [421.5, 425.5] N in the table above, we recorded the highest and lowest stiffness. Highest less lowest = 1.7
